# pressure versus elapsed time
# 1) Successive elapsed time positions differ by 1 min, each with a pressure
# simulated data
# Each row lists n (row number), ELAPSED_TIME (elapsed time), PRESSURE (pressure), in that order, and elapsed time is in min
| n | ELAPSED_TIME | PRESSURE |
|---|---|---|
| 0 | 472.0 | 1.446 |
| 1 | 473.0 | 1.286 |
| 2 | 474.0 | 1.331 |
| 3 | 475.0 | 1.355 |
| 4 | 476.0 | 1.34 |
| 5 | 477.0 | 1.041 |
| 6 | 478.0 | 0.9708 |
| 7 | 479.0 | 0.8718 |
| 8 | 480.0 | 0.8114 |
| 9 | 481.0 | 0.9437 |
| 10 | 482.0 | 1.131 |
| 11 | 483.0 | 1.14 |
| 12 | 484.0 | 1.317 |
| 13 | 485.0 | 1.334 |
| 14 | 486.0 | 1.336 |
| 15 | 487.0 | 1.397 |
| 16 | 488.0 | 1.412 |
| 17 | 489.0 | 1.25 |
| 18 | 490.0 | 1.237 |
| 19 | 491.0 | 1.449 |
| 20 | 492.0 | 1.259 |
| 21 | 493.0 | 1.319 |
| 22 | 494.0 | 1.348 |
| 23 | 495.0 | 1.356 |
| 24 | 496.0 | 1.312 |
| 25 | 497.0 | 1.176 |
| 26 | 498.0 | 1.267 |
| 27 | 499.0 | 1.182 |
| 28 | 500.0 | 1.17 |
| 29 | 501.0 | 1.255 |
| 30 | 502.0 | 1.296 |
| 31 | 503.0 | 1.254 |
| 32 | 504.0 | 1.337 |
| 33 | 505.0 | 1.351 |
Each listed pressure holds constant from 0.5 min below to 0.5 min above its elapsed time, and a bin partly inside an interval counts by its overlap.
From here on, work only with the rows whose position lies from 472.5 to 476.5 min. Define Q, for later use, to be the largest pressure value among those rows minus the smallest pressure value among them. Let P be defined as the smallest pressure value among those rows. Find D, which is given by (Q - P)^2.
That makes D 1.5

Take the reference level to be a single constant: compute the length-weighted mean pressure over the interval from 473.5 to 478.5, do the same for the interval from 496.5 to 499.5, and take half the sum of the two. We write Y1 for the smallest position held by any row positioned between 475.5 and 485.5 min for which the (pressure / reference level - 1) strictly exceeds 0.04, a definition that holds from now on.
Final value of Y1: 476.0 min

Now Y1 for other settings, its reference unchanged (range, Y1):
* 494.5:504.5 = 495.0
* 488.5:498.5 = 491.0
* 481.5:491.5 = 484.0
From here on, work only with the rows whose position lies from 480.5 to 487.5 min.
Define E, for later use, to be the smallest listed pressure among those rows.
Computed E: 0.9437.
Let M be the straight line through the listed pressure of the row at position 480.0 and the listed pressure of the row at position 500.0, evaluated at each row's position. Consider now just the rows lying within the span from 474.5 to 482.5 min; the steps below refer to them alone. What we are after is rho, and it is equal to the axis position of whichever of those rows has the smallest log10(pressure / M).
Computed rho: 480.0 min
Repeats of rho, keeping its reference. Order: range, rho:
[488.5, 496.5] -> 496.0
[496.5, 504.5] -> 500.0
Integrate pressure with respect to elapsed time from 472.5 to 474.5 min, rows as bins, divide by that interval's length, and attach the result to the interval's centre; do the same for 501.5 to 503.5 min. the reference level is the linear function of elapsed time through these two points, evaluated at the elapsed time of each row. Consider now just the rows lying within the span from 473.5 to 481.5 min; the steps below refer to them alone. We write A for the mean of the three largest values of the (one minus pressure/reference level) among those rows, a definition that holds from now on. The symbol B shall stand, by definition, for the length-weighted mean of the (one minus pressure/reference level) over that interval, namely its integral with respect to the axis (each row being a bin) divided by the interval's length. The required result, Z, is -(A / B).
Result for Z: -1.9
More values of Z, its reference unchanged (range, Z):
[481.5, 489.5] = -25.0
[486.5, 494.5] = 0.9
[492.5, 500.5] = -6.6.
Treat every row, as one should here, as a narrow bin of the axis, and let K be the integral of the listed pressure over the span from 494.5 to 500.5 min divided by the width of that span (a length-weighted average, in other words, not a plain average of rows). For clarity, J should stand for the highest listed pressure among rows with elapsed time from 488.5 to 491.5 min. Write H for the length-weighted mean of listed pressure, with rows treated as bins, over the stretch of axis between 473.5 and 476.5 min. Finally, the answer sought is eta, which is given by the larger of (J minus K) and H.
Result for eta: 1.34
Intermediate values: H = 1.34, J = 1.449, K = 1.24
